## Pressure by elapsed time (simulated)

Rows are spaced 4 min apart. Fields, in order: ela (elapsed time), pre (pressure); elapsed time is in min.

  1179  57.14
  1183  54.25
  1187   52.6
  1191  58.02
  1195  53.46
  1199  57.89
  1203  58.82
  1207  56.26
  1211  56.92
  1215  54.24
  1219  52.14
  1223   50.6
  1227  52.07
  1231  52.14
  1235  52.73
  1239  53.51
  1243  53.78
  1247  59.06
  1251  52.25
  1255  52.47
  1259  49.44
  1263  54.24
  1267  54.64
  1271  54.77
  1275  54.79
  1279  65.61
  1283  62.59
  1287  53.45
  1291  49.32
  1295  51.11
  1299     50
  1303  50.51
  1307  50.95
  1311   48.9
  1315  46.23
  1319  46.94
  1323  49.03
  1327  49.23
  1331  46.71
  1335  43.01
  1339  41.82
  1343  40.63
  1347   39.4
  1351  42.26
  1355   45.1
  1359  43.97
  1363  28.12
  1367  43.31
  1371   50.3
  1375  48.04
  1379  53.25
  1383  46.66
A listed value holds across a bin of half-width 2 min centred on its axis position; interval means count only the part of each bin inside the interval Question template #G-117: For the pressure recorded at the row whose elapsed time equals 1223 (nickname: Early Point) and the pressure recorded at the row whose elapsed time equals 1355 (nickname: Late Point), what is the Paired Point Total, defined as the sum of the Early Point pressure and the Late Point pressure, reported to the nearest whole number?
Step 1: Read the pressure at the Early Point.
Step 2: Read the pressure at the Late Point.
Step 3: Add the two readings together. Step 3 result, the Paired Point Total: 96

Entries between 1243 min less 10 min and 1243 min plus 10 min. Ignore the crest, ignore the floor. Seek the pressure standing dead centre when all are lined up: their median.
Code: 54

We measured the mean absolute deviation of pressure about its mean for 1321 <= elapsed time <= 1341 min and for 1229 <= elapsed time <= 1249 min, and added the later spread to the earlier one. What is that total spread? 4.8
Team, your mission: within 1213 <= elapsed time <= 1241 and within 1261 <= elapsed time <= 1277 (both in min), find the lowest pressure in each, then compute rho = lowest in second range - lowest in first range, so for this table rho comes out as 4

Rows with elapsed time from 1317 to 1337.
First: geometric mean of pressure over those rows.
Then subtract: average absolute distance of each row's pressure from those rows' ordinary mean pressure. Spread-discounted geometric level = 45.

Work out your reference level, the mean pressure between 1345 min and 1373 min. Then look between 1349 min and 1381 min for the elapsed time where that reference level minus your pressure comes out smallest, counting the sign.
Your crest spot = 1379 min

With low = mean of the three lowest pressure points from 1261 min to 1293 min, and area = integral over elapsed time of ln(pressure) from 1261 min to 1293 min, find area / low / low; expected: 0.0470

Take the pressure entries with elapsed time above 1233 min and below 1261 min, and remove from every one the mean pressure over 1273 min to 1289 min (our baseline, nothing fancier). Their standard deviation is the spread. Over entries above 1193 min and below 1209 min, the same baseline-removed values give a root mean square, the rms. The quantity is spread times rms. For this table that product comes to 9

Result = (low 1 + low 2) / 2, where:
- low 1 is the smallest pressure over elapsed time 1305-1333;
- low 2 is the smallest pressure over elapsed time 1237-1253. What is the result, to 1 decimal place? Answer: 49.2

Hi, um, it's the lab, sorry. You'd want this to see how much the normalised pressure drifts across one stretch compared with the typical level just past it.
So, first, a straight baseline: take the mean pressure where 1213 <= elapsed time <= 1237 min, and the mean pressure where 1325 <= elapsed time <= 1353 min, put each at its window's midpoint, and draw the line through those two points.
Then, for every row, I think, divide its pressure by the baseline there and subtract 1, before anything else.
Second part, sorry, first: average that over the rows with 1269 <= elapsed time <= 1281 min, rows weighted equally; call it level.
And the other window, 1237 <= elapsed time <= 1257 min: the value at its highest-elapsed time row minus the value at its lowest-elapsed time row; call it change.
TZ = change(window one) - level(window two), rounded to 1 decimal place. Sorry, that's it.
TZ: -0.2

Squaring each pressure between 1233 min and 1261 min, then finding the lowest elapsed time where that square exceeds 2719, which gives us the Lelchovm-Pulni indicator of 1235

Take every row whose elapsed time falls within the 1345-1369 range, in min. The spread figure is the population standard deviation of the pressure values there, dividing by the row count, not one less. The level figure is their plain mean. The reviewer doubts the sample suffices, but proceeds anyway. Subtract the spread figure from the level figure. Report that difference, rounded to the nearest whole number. 35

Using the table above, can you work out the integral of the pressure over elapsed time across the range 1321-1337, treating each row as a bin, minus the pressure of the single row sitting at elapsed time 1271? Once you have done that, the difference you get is 697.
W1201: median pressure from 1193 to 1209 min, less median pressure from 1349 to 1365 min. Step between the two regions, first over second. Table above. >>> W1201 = 14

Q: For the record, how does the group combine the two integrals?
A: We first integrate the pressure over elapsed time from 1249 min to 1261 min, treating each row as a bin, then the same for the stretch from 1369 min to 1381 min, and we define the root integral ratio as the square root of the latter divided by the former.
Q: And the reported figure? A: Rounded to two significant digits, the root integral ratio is 0.99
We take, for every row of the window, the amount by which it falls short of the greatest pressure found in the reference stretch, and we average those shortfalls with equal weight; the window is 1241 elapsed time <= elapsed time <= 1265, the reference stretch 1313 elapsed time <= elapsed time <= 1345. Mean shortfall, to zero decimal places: -4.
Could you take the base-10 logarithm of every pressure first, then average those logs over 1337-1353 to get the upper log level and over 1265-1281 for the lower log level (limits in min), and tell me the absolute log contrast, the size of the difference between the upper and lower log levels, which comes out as 0.15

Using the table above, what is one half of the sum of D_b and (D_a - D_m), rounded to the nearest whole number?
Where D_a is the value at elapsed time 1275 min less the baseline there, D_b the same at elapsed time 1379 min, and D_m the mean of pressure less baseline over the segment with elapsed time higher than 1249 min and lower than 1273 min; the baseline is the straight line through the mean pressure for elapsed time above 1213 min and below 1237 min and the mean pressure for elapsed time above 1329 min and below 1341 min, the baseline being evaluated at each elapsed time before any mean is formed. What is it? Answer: 8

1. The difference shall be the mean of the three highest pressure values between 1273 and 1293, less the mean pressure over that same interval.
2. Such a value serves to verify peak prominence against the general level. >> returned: 3.8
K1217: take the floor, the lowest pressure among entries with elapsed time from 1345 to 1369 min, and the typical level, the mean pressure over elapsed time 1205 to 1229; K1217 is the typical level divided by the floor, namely 1.91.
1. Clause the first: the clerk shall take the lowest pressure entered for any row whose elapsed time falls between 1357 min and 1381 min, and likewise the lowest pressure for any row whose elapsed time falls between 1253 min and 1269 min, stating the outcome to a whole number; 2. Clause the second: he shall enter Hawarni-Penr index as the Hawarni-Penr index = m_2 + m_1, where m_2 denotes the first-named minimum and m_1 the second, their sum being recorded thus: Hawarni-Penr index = 78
